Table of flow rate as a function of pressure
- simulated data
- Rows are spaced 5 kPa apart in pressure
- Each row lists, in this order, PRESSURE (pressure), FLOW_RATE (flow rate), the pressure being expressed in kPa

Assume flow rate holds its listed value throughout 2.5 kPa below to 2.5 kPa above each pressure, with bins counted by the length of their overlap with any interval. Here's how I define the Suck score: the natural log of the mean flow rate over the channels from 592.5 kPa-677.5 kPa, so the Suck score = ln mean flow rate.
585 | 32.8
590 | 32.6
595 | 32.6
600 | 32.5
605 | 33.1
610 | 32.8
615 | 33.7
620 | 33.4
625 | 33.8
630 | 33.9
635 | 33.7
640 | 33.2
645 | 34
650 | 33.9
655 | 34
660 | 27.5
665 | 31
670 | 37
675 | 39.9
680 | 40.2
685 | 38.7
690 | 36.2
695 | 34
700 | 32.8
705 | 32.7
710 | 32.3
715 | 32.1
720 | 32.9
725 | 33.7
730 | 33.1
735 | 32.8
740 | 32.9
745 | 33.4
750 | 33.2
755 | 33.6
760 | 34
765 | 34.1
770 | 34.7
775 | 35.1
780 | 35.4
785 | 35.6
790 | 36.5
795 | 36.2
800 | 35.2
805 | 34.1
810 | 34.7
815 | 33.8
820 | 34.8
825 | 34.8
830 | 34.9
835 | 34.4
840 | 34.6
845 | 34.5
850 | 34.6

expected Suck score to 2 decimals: 3.51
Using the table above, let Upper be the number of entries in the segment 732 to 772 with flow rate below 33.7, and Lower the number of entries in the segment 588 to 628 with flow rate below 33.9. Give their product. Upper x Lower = 40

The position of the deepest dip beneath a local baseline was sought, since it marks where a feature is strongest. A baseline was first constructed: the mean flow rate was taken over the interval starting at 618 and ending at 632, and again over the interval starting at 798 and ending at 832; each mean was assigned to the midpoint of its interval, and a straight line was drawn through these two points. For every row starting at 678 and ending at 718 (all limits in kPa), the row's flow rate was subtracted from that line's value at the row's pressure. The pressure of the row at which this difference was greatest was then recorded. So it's 715 kPa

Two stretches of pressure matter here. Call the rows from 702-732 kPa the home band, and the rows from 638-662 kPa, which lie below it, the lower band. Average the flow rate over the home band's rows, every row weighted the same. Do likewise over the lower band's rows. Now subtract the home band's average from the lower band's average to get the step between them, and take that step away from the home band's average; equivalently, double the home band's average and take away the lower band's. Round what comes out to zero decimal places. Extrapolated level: 33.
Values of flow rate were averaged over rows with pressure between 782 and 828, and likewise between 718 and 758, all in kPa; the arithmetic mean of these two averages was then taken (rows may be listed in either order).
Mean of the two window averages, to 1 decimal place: 34.1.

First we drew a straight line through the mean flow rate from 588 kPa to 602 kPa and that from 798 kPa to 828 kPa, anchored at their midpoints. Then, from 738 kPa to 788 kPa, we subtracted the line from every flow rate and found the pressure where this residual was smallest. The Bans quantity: 740 kPa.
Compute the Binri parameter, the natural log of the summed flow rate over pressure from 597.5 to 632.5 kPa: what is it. 5.45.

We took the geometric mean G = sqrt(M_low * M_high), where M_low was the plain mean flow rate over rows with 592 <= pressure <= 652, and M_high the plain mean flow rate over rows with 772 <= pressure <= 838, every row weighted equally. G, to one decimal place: 34.2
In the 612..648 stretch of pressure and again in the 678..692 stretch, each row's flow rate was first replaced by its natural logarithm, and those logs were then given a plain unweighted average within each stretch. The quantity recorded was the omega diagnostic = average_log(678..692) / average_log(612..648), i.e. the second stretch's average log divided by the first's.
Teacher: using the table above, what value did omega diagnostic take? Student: 1.04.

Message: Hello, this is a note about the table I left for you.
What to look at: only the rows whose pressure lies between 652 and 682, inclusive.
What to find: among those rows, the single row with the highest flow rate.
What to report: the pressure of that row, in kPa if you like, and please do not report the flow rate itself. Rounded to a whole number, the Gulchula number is 680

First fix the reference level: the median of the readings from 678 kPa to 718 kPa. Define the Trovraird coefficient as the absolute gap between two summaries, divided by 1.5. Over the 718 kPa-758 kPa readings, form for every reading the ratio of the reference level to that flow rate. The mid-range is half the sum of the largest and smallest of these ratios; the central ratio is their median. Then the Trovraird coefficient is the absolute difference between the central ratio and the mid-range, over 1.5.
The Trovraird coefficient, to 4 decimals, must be 0.0019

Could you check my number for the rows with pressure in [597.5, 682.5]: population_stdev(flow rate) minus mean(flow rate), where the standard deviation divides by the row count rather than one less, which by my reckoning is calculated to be -31.1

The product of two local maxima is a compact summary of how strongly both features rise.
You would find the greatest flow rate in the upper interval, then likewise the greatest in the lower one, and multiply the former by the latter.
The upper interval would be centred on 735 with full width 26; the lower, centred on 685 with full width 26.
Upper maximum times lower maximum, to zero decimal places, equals 1355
